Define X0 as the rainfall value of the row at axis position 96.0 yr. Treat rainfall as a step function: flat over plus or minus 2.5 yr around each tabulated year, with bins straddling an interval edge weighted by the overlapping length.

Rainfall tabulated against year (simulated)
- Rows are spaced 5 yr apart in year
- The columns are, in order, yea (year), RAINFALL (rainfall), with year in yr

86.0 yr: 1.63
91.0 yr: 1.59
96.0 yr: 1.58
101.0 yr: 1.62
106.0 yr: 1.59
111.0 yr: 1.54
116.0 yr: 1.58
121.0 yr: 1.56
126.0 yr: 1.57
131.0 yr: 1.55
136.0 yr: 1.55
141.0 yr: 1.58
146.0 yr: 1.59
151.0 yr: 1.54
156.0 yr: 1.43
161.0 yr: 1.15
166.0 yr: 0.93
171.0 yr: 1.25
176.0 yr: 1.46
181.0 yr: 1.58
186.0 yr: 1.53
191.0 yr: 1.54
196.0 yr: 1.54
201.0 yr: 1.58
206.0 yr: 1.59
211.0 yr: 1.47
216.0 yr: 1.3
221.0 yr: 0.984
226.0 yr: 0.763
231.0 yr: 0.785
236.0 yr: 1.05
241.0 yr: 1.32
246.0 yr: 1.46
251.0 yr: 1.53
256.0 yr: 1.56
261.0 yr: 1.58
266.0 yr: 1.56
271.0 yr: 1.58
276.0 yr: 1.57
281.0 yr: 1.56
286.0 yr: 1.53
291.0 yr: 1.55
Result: 1.58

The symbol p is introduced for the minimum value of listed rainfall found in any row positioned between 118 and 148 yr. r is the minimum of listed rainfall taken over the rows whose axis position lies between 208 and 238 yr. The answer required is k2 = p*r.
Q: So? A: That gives 1.18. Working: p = 1.55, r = 0.763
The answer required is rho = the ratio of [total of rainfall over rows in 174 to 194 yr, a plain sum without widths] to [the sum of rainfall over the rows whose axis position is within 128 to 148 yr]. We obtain 1.0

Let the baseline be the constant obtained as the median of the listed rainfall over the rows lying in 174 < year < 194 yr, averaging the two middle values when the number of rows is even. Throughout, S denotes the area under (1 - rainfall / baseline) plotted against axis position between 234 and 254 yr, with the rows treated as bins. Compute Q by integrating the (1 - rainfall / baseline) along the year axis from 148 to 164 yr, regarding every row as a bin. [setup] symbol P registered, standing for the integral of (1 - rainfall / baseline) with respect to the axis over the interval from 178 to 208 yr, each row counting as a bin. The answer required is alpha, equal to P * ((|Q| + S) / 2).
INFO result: -0.9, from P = 0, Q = 1.8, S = 2.4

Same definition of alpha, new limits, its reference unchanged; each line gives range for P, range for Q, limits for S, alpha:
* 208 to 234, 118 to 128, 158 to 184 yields 17.6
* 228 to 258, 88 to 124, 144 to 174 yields 14.0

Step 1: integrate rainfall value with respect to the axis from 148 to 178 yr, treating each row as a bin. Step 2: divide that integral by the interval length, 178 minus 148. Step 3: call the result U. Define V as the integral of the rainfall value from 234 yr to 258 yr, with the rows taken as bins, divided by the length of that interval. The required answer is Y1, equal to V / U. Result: 1.07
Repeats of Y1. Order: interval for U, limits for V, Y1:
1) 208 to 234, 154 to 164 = 1.18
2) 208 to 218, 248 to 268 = 1.11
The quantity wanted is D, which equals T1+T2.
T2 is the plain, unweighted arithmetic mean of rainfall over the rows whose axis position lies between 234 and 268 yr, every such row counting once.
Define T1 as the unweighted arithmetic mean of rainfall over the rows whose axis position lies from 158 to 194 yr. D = 2.79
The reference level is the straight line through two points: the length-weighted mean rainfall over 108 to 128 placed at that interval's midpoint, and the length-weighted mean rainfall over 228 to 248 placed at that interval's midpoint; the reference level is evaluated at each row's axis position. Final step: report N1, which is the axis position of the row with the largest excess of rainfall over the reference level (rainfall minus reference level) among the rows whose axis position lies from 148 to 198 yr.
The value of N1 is 196.0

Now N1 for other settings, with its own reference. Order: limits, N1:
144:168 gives 146.0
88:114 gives 101.0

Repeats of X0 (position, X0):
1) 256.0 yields 1.56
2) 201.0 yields 1.58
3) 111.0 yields 1.54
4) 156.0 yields 1.43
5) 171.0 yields 1.25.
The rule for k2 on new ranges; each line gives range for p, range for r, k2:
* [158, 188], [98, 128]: 1.43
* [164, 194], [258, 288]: 1.42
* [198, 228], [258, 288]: 1.17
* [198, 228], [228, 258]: 0.60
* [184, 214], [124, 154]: 2.26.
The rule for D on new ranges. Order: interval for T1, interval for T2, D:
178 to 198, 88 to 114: 3.13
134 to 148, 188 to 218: 3.08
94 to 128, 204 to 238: 2.71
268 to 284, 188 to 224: 3.00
